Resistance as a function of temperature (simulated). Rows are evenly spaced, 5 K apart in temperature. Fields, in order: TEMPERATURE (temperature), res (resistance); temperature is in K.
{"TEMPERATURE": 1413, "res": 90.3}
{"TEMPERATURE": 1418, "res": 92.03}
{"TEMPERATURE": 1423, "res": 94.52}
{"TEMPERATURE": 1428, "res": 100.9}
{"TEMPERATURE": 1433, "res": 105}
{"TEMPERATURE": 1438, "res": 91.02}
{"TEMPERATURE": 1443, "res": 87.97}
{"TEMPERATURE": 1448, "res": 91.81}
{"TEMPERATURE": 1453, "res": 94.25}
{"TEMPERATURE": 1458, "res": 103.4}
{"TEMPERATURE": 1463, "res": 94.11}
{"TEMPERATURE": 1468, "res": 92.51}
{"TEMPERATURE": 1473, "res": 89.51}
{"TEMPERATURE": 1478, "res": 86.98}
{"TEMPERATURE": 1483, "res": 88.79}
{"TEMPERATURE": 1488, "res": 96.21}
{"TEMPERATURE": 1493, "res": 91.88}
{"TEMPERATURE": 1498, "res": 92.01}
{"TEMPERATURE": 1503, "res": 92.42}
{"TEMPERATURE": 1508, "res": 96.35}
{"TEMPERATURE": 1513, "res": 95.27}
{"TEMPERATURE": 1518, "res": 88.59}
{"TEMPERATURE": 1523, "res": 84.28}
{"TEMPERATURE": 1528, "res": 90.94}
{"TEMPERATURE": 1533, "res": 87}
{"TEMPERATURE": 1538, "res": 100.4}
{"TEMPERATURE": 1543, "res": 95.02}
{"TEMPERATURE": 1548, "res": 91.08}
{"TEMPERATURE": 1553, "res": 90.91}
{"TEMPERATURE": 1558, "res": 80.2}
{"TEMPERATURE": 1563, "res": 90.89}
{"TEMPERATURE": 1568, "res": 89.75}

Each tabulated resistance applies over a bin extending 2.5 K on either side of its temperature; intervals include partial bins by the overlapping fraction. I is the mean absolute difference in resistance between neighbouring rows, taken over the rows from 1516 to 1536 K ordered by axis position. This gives 5.0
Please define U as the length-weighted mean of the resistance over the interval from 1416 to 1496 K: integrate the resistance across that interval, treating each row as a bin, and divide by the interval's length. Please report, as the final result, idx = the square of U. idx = 8799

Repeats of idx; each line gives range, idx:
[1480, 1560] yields 8350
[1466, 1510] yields 8426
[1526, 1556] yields 8534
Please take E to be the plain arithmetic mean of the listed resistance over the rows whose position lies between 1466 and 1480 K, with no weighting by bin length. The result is 89.7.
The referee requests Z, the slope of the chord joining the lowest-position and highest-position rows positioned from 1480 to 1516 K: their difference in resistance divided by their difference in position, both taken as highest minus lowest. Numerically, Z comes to 0.2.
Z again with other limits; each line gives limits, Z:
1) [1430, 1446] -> -1.7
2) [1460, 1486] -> -0.3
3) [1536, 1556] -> -0.6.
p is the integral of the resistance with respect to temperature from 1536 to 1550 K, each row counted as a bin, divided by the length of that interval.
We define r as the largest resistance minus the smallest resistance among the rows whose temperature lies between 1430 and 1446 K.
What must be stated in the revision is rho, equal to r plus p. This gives 113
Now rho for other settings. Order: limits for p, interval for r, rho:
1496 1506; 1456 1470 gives 103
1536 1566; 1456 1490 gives 108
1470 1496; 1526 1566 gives 111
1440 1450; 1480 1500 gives 97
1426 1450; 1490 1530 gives 107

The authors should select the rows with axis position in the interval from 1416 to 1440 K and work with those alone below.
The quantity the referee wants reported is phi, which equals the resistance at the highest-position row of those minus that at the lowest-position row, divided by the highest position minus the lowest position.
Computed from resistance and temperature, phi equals -0.05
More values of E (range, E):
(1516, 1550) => 91.0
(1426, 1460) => 96.3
